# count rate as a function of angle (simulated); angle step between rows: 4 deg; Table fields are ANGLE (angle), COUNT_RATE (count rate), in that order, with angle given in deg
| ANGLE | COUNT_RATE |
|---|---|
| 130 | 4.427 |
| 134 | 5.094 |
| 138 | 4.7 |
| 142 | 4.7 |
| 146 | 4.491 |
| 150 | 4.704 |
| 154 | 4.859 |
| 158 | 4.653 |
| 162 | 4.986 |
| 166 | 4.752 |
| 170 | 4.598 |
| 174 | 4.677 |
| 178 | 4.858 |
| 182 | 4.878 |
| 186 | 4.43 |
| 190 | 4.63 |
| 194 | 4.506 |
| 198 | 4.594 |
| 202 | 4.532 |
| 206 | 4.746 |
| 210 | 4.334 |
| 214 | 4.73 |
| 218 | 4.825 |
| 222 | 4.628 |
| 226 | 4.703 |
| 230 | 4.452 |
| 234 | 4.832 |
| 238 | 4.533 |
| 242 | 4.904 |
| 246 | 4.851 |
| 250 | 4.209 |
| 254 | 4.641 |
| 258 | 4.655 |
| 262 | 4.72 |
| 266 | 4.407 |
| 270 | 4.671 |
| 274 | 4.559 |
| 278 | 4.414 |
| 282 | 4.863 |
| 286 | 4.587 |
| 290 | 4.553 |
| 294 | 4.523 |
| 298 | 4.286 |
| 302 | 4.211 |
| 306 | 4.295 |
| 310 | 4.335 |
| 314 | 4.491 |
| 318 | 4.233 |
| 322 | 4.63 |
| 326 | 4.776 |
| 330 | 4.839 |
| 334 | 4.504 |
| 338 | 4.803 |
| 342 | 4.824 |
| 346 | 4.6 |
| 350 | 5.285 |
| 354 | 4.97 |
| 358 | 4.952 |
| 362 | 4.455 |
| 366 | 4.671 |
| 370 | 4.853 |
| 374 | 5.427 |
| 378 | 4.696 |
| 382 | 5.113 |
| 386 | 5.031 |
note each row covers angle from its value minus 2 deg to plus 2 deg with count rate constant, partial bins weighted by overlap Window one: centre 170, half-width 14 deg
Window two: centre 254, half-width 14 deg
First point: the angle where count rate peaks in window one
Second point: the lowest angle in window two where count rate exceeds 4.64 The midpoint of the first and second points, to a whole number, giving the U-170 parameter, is 202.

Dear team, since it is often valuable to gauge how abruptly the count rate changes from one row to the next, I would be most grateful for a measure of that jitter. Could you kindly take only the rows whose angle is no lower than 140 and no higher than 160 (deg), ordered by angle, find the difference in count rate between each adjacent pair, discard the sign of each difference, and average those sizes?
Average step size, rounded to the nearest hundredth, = 0.20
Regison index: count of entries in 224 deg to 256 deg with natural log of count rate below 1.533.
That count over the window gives 3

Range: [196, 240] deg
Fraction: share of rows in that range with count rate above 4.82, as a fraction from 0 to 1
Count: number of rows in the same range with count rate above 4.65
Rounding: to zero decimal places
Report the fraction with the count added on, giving 5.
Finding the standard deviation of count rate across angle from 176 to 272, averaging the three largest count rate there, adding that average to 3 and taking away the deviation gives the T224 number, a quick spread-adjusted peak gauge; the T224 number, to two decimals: 7.70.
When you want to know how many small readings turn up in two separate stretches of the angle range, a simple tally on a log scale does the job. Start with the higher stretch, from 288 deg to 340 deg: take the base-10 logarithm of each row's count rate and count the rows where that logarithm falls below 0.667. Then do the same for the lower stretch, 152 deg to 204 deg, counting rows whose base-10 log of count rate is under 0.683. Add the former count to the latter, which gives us 19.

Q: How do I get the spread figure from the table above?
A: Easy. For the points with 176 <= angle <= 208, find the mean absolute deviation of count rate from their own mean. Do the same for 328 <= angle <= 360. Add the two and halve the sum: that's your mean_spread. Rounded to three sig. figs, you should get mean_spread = 0.151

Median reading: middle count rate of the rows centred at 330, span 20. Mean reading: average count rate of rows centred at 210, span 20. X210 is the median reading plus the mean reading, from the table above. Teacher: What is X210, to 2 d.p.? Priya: 9.41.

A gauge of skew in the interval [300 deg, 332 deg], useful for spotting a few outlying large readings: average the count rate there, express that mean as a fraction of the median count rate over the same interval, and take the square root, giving 1.01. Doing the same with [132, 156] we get 1.01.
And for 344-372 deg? 1.00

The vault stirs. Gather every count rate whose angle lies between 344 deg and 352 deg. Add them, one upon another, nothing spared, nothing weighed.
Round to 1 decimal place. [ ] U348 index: 9.9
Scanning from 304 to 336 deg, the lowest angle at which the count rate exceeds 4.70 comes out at 326 deg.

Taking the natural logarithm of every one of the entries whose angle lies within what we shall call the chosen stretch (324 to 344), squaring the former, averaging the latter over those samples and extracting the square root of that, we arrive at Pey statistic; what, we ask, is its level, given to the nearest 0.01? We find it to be 1.56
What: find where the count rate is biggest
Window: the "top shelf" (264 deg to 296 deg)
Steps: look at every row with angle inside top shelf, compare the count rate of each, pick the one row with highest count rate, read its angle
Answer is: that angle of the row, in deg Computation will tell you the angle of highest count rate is 282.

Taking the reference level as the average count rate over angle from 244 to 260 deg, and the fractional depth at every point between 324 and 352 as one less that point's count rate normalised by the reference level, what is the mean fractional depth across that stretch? -0.047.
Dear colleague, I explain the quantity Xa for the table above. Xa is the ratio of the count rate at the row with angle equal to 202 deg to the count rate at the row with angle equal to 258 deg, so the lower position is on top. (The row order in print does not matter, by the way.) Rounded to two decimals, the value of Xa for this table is 0.97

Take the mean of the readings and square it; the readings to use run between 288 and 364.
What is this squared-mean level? 21.2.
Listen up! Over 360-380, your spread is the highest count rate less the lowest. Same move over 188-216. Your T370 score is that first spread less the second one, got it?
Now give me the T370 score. 0.56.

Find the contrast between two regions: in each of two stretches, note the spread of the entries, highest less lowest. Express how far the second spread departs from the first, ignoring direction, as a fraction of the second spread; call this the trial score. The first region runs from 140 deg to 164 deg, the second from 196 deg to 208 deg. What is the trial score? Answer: 1.31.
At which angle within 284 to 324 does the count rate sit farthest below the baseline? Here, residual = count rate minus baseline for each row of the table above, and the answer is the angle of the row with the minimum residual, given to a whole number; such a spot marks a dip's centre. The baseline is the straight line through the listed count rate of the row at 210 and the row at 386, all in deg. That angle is 318 deg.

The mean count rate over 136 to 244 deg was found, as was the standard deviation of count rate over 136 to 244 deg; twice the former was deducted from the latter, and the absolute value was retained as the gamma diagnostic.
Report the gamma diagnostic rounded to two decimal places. 9.19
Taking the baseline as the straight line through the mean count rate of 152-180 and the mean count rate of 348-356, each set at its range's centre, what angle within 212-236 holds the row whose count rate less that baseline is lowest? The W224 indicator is 230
